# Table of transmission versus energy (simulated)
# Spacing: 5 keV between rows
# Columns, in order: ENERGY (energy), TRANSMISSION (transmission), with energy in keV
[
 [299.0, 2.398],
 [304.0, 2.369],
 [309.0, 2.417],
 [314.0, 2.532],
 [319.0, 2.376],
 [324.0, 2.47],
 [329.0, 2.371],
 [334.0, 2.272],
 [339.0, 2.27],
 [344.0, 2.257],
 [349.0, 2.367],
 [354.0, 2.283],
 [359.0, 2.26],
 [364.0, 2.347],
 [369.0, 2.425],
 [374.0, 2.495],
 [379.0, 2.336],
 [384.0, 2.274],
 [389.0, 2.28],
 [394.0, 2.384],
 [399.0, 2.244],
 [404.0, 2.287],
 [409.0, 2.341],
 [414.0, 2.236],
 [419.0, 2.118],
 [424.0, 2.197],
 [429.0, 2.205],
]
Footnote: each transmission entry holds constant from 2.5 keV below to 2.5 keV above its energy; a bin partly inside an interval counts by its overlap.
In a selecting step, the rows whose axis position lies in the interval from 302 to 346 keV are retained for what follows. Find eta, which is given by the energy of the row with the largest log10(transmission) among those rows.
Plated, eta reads 314.0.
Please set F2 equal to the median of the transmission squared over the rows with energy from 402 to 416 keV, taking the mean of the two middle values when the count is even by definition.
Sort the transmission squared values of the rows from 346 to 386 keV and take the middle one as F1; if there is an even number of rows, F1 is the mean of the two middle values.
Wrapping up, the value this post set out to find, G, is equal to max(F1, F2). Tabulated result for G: 5.48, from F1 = 5.48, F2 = 5.23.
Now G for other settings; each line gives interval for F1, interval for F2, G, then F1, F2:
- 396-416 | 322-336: 5.62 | 5.13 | 5.62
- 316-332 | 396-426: 5.65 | 5.65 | 5.02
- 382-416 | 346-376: 5.56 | 5.20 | 5.56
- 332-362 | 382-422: 5.18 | 5.16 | 5.18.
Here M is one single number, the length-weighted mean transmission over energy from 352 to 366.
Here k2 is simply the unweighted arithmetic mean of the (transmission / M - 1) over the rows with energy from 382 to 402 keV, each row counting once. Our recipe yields 0.000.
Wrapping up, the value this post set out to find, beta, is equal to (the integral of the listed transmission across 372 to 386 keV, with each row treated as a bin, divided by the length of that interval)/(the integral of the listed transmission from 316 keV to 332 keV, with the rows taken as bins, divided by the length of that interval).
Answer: 0.98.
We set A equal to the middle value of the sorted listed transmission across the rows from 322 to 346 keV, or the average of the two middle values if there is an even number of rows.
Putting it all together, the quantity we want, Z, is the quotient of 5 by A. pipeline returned 2.20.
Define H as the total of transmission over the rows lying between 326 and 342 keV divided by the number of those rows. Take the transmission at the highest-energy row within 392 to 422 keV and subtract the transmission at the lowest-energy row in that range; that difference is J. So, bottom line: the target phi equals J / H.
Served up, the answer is -0.115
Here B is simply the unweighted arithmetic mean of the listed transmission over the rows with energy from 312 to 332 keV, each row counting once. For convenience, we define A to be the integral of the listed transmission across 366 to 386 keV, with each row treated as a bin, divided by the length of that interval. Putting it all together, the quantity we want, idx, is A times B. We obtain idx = 5.81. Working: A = 2.38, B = 2.44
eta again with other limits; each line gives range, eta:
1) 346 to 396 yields 374.0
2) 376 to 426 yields 394.0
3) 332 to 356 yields 349.0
